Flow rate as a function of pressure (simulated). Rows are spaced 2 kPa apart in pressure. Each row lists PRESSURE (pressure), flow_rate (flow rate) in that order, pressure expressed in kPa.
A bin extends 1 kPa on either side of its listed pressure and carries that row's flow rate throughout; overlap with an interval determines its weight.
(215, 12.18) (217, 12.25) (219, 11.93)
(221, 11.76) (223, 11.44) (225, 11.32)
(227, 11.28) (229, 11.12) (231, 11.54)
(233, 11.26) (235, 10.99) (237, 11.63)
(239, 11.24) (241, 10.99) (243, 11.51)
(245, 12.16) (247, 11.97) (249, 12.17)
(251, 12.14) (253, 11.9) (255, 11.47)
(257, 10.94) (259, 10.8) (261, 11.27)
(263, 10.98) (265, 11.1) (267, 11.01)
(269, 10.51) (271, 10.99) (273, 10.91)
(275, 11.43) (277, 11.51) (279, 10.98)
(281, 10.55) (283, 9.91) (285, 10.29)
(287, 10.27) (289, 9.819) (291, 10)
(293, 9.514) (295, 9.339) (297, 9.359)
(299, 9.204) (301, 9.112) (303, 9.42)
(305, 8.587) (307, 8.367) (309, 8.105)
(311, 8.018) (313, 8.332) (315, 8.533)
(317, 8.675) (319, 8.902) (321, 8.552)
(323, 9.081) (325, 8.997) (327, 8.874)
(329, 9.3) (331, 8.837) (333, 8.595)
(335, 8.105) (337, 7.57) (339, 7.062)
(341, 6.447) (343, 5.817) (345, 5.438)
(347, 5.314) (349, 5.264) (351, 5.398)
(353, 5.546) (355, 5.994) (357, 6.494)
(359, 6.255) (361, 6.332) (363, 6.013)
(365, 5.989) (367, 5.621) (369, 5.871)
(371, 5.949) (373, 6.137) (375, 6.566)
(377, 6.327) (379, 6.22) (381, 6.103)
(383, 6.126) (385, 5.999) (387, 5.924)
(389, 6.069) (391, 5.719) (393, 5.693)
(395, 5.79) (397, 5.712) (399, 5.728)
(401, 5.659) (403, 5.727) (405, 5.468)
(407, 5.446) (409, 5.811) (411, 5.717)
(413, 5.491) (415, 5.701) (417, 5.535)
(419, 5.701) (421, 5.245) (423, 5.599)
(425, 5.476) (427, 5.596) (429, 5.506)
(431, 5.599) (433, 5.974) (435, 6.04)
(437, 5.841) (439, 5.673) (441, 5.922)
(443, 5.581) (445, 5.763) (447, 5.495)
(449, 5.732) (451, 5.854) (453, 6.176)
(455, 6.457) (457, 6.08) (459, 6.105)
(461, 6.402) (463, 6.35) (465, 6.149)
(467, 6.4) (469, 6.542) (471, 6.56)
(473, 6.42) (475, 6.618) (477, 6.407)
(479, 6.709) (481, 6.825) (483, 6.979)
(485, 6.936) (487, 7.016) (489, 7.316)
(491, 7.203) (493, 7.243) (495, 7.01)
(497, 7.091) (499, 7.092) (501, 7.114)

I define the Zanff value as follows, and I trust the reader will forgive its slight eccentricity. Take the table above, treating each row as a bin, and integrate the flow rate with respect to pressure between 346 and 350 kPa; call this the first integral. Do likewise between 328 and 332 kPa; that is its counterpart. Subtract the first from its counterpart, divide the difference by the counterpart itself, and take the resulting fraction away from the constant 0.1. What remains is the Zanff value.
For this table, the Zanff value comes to -0.32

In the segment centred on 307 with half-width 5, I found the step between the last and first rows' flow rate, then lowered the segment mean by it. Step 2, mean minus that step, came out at 9.9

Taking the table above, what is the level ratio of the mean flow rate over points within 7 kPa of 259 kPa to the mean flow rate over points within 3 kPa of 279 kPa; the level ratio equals 1.02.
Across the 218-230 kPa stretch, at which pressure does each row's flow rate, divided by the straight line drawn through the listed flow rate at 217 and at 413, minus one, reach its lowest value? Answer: 229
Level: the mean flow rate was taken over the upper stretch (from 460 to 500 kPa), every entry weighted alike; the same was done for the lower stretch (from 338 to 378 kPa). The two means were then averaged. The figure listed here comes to 6.4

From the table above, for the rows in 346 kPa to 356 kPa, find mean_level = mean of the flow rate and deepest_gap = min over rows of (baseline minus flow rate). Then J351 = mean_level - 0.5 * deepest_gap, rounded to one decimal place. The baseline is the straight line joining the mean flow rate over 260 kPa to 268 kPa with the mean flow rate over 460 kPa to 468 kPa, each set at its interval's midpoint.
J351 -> 4.0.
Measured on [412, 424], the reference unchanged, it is 4.7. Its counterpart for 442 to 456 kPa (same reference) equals 5.8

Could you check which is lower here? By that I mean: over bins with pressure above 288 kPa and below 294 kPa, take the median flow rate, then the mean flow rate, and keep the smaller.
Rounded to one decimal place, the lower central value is 9.8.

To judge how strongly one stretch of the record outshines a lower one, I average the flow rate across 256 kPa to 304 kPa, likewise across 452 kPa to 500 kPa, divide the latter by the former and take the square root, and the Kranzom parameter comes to 0.80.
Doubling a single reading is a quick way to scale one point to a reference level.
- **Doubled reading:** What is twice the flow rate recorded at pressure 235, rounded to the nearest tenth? 22.0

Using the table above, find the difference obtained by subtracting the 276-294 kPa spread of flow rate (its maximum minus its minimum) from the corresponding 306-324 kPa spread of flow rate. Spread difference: -0.93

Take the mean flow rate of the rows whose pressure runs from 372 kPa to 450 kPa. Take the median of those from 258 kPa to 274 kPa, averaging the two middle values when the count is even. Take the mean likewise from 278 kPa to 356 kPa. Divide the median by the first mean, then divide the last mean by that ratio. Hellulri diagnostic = 4.4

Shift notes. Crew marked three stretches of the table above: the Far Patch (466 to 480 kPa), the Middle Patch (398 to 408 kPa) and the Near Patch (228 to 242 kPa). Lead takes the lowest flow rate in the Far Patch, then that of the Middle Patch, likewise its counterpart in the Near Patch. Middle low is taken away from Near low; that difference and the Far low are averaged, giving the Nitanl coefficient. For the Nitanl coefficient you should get 6.0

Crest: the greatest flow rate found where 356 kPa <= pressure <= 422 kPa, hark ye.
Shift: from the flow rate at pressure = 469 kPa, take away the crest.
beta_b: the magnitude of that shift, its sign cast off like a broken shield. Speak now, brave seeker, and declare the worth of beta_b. 0.0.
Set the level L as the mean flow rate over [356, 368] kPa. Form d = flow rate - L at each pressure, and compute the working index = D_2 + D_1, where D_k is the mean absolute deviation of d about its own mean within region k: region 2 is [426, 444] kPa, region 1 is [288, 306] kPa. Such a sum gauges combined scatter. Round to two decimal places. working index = 0.45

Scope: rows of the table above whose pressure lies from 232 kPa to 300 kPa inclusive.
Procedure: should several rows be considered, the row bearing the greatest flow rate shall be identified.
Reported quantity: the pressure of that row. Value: 249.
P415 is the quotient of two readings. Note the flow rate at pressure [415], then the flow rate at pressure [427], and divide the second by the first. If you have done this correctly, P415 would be 0.98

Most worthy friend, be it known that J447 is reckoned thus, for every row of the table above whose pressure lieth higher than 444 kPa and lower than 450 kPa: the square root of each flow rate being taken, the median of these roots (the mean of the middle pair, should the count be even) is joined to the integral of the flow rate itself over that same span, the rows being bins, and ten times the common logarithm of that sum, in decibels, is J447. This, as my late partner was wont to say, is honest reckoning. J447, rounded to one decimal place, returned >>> 15.6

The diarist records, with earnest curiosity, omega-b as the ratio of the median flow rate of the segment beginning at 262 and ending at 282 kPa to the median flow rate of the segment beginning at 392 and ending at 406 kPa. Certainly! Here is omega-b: 1.9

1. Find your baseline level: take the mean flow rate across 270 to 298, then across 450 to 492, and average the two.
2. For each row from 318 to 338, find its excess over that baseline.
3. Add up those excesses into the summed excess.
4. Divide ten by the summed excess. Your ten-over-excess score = 4.3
